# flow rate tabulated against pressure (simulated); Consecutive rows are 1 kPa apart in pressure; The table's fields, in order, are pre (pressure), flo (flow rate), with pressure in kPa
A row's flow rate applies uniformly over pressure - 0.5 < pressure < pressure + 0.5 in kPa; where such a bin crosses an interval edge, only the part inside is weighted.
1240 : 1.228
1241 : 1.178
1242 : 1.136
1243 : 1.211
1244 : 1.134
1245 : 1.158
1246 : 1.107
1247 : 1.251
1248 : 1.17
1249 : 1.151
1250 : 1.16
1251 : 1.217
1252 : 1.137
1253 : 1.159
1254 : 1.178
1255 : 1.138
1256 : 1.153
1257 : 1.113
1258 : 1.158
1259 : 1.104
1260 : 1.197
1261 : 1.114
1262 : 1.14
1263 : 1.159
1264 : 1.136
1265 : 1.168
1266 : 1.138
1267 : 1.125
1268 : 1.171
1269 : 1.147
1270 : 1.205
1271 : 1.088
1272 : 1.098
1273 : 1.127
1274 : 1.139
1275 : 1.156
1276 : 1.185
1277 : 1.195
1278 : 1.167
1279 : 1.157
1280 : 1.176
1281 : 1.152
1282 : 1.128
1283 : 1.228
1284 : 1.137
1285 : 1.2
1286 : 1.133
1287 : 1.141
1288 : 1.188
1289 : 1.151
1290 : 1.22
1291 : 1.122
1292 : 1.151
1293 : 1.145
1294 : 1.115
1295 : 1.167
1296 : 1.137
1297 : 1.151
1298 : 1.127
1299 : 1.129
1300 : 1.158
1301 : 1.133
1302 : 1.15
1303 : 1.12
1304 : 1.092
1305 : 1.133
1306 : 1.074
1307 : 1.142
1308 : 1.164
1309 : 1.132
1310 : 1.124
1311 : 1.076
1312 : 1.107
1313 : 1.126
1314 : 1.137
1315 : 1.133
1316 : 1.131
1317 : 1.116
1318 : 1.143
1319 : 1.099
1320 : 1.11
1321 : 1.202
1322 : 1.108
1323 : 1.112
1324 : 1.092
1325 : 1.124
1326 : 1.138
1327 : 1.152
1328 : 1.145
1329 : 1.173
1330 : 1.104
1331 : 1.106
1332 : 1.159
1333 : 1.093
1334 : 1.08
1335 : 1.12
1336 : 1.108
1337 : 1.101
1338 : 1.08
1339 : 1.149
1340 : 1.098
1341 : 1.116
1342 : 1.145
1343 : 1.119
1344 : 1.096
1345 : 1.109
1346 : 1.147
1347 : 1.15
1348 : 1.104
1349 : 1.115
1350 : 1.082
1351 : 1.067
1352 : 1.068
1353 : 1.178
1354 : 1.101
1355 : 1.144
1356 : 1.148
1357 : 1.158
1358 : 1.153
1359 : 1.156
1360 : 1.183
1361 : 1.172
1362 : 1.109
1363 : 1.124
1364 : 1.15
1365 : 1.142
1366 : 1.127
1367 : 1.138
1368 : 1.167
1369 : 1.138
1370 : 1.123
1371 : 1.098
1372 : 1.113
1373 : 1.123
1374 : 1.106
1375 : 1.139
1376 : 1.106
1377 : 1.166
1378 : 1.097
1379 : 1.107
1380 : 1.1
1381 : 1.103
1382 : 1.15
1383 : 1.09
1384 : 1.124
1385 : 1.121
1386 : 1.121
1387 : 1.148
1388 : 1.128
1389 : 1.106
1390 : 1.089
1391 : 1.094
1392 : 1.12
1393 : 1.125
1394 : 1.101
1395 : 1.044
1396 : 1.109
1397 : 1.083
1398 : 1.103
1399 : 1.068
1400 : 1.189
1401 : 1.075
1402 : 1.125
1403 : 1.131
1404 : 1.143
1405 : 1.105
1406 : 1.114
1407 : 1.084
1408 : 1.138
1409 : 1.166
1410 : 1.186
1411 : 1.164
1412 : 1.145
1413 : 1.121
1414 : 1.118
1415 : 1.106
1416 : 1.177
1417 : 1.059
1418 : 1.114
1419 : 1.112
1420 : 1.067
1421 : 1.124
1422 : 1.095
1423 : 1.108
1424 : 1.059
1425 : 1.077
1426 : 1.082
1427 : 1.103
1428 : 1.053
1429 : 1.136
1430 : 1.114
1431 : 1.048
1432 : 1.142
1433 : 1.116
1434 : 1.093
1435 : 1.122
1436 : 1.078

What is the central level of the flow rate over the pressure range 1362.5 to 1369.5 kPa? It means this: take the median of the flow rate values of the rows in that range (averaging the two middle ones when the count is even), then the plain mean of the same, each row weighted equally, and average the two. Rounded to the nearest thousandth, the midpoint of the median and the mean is 1.139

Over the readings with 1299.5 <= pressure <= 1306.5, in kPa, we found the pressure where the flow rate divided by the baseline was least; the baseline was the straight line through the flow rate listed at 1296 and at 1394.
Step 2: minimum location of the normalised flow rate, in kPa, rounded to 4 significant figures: 1306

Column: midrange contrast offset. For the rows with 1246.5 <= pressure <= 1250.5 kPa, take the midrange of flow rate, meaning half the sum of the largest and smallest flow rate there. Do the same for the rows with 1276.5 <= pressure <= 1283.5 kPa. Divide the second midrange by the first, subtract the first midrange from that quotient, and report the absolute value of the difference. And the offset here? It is 0.22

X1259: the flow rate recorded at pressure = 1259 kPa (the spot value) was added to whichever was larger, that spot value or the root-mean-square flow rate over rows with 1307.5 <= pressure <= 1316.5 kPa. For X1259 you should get 2.23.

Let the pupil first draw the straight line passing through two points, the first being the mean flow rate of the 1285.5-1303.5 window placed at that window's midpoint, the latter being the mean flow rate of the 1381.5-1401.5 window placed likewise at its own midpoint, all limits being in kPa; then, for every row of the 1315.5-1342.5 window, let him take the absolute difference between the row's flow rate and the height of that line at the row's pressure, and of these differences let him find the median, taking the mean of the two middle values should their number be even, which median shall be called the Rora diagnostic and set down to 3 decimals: 0.027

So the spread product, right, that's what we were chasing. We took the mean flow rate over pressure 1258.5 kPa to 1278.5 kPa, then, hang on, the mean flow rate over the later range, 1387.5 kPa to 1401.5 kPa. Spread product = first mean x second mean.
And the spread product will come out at 1.27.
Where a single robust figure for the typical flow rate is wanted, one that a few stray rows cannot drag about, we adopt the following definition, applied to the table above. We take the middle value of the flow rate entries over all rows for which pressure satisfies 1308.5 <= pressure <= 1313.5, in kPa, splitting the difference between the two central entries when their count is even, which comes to 1.12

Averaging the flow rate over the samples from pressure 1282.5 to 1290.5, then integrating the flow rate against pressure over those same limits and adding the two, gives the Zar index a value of 10.6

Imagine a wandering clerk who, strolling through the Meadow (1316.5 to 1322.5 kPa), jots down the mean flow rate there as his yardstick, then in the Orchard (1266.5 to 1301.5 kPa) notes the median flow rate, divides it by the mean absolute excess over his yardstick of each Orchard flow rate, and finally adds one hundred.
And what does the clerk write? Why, 139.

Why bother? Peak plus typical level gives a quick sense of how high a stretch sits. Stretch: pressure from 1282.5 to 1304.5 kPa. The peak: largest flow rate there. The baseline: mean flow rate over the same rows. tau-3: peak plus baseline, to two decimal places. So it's 2.38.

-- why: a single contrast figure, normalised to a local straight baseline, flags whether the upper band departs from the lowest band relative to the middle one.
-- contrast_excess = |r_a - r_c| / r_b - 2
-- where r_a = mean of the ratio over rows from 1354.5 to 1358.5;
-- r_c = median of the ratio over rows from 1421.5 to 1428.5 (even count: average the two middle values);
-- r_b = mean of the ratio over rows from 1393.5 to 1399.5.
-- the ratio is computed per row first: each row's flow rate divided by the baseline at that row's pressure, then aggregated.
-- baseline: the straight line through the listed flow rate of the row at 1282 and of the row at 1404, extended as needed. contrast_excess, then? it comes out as -1.93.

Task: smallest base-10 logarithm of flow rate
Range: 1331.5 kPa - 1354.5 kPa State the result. 0.028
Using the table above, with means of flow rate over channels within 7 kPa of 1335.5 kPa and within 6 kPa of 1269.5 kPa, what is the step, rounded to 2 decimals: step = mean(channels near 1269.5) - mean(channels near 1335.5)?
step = 0.02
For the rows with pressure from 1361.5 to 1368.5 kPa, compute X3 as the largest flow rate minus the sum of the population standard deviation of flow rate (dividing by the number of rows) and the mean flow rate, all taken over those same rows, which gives 0.013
